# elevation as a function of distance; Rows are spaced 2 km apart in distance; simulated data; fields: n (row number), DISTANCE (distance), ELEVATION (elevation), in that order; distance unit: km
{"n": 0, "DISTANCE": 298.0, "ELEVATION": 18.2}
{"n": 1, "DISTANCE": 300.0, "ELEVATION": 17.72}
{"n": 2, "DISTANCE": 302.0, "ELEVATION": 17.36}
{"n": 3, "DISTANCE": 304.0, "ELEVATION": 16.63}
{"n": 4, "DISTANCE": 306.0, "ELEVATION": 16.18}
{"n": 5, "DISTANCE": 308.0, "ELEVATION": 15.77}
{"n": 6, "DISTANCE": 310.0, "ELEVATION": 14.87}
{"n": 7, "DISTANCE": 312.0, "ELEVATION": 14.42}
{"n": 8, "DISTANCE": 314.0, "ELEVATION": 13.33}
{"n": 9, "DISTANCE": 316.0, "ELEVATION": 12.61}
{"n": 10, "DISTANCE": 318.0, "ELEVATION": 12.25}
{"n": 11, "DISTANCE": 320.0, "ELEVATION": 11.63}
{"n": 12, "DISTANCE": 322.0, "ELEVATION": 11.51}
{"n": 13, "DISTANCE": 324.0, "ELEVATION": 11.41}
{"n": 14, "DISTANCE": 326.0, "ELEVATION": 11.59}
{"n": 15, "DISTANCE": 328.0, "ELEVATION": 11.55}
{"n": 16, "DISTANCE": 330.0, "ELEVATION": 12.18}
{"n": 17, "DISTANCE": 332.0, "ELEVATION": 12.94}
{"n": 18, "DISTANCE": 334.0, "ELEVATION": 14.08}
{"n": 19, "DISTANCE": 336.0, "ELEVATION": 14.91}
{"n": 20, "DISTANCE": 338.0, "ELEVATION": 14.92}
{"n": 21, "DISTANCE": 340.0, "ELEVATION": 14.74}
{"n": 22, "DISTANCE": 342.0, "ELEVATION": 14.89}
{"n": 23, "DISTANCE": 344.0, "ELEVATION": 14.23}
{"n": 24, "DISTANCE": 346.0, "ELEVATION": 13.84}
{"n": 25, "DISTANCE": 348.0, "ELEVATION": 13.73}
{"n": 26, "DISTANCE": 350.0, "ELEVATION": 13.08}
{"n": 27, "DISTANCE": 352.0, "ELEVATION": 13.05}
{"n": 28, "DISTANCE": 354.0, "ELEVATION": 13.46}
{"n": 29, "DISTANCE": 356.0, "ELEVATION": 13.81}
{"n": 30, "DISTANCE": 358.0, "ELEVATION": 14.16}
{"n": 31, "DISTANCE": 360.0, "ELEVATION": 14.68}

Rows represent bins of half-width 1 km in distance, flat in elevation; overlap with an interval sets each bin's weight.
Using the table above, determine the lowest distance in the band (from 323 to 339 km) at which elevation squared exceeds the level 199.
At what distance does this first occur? 336.0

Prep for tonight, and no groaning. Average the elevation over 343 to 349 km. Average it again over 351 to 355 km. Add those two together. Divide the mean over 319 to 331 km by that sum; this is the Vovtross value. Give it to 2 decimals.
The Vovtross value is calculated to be 0.43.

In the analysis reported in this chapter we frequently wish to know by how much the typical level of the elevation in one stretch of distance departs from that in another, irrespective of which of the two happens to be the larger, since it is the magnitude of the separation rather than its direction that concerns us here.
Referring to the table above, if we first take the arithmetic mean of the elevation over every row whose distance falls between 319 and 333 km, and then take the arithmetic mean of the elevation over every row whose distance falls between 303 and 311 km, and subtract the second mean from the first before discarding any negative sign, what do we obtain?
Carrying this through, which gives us 4.0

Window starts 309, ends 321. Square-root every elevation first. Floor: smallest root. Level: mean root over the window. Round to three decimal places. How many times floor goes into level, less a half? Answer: 0.564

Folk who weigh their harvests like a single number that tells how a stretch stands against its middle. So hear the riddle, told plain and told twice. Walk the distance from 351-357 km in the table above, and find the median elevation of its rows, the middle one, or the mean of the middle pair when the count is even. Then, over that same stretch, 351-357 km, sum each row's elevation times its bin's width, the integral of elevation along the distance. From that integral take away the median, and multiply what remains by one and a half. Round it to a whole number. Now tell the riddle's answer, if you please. 101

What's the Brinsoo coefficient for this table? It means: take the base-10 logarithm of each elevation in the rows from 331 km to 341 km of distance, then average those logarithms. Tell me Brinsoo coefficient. 1.16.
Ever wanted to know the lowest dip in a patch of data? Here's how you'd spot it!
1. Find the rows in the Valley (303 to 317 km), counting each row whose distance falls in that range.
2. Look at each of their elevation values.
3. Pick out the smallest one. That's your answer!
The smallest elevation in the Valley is 12.61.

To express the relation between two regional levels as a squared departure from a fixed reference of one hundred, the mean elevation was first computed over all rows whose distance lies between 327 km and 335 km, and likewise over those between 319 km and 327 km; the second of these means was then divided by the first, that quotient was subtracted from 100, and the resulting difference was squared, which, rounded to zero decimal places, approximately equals 9819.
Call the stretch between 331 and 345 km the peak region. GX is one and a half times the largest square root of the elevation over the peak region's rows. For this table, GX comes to 5.79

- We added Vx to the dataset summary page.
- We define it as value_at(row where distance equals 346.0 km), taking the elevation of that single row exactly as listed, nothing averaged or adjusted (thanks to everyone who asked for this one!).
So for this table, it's 13.84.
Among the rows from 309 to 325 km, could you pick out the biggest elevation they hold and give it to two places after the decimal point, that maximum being 14.87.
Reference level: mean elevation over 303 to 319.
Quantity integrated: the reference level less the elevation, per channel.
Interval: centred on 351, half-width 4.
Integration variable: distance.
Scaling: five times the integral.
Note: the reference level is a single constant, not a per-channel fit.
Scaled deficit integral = 47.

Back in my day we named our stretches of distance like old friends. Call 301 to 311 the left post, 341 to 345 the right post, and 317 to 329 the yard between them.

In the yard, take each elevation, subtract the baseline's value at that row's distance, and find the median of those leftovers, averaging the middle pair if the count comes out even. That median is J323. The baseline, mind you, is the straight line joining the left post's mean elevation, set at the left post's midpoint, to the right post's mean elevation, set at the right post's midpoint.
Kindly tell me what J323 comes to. -3.8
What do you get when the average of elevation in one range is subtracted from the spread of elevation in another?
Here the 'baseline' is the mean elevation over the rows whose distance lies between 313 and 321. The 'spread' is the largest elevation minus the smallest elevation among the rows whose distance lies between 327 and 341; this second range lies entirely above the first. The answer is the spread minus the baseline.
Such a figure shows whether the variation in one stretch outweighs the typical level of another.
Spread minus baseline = -9.1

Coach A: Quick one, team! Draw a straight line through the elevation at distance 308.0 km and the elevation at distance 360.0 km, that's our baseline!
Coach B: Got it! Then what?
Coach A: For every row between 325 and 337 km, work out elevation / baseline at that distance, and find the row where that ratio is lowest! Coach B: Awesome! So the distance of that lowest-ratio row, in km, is 328.0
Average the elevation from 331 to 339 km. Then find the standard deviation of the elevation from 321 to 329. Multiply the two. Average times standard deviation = 1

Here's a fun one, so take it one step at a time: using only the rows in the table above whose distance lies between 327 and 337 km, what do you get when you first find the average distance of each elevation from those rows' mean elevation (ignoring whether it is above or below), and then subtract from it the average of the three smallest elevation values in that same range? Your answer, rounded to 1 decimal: -11.1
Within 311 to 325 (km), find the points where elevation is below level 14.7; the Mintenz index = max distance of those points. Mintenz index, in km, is 324.0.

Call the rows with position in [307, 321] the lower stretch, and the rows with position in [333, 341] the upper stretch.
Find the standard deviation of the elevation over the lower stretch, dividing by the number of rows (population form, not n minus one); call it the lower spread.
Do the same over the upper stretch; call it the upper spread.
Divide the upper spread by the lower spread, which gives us 0.25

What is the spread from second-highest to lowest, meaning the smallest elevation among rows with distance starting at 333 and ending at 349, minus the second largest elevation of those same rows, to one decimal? -1.2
